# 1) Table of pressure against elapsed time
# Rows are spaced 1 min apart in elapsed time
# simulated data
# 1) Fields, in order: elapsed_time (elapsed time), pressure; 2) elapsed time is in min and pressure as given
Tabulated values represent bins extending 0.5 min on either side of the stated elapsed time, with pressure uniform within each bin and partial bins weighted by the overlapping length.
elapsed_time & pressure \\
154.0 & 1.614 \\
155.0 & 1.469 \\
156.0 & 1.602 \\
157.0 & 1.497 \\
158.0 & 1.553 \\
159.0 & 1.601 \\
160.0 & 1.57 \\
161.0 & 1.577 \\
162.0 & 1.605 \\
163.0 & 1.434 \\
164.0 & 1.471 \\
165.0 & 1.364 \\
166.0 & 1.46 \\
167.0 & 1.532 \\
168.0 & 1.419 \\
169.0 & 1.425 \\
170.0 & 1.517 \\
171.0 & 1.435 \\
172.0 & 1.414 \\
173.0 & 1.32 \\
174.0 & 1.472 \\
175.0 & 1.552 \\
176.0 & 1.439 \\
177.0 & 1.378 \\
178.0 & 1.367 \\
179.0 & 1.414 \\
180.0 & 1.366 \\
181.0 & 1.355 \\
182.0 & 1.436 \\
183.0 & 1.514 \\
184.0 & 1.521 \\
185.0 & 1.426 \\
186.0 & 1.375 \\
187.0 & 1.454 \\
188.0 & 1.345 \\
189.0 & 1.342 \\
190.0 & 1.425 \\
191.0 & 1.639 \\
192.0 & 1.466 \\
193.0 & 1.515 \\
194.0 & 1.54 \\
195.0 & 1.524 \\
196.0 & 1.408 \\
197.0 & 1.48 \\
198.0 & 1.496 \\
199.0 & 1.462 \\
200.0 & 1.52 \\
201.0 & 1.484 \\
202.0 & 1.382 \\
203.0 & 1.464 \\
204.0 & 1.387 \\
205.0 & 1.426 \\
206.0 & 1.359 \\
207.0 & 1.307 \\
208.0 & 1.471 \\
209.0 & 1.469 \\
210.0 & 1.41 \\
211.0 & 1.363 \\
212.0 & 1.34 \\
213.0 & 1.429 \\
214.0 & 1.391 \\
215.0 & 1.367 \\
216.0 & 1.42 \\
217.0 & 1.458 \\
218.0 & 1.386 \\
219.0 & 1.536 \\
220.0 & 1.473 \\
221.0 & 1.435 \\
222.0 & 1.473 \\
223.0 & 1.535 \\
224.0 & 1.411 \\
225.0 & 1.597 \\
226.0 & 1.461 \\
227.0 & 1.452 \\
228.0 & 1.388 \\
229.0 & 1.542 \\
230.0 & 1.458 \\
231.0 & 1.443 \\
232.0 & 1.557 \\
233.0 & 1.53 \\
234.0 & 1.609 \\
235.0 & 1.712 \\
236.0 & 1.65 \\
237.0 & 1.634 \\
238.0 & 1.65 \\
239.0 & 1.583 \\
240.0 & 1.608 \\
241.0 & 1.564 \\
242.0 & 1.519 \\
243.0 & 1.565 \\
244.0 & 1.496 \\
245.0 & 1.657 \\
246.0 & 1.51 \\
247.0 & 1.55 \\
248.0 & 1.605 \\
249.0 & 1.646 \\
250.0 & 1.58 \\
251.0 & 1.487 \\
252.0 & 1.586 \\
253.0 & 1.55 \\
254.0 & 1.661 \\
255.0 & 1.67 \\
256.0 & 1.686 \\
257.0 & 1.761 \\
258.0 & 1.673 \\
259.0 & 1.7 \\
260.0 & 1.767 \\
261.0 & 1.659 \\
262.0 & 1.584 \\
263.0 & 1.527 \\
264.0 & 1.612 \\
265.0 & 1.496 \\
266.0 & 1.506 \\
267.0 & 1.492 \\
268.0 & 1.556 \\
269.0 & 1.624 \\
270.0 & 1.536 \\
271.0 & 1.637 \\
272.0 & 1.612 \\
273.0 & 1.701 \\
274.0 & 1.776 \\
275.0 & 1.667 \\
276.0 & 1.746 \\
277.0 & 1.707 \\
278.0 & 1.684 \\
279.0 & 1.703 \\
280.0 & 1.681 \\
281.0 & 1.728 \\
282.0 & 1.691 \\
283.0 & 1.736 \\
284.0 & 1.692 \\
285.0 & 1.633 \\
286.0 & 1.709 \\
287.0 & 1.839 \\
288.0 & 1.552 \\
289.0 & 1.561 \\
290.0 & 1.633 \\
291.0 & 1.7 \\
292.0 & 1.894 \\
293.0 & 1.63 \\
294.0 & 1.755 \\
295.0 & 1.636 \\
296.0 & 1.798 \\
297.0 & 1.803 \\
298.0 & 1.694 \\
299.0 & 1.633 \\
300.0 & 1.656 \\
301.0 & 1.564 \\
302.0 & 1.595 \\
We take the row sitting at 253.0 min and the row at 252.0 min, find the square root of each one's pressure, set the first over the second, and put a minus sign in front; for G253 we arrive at -0.99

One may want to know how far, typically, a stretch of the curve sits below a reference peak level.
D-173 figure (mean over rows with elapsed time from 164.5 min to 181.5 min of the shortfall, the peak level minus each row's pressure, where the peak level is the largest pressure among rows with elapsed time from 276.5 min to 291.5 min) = 0.41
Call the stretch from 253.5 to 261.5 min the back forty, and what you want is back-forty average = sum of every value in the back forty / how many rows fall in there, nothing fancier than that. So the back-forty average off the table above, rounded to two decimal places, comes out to 1.70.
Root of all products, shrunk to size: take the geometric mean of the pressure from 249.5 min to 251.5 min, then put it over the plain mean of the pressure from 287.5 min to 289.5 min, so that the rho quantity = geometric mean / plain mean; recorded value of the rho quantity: 0.98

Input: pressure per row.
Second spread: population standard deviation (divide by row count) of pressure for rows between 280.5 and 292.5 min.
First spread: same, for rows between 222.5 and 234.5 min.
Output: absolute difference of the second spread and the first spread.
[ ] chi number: 0.026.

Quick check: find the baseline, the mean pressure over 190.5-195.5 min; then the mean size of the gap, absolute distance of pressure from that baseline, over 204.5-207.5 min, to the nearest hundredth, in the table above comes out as 0.17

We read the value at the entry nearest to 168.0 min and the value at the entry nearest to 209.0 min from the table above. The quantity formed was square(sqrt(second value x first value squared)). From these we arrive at 3.0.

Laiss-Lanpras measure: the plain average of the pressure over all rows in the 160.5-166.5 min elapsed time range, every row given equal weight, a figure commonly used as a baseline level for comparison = 1.49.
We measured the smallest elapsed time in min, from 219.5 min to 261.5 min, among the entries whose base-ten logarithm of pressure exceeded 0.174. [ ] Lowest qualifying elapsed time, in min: 223.0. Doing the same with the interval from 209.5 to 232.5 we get 219.0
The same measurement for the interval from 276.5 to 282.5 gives 277.0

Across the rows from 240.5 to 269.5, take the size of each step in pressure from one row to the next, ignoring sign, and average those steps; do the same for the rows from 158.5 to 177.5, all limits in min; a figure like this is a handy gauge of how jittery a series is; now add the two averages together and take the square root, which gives 0.378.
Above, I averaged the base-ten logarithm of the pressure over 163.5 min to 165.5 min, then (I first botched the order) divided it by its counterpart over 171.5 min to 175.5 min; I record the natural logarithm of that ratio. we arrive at 0.0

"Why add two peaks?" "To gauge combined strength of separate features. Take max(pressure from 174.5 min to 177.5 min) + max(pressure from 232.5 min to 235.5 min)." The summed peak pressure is 3.26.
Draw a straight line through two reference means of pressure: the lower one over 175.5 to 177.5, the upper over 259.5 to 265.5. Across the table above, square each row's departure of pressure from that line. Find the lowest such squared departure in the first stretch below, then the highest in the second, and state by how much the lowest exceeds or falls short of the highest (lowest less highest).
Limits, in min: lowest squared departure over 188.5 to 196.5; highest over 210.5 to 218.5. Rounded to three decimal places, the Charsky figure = -0.022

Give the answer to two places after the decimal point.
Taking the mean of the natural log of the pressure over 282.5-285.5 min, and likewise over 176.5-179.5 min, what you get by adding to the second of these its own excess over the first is 0.13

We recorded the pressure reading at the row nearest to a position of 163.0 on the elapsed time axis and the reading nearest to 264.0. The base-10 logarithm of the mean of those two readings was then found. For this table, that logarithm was 0.183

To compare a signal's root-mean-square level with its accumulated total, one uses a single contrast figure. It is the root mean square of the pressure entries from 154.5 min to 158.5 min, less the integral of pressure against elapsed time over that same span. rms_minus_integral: -4.6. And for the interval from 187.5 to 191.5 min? -4.3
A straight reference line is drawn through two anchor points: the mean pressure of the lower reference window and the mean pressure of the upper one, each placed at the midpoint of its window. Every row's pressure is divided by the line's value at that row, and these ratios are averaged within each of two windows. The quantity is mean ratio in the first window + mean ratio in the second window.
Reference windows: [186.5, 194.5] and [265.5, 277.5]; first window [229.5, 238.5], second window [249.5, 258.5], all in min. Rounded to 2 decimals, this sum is 2.04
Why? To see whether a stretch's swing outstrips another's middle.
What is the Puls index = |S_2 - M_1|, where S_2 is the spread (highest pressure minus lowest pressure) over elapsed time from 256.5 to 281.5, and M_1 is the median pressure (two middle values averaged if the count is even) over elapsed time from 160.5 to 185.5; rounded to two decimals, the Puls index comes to 1.15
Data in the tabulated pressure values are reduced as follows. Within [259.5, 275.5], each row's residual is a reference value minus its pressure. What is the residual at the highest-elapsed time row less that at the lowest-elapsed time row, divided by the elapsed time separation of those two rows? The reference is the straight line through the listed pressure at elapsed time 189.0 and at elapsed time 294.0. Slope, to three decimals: 0.011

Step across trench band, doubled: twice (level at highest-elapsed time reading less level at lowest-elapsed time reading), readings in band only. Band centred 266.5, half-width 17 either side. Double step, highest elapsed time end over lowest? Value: 0.31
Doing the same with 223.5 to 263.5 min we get 0.23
